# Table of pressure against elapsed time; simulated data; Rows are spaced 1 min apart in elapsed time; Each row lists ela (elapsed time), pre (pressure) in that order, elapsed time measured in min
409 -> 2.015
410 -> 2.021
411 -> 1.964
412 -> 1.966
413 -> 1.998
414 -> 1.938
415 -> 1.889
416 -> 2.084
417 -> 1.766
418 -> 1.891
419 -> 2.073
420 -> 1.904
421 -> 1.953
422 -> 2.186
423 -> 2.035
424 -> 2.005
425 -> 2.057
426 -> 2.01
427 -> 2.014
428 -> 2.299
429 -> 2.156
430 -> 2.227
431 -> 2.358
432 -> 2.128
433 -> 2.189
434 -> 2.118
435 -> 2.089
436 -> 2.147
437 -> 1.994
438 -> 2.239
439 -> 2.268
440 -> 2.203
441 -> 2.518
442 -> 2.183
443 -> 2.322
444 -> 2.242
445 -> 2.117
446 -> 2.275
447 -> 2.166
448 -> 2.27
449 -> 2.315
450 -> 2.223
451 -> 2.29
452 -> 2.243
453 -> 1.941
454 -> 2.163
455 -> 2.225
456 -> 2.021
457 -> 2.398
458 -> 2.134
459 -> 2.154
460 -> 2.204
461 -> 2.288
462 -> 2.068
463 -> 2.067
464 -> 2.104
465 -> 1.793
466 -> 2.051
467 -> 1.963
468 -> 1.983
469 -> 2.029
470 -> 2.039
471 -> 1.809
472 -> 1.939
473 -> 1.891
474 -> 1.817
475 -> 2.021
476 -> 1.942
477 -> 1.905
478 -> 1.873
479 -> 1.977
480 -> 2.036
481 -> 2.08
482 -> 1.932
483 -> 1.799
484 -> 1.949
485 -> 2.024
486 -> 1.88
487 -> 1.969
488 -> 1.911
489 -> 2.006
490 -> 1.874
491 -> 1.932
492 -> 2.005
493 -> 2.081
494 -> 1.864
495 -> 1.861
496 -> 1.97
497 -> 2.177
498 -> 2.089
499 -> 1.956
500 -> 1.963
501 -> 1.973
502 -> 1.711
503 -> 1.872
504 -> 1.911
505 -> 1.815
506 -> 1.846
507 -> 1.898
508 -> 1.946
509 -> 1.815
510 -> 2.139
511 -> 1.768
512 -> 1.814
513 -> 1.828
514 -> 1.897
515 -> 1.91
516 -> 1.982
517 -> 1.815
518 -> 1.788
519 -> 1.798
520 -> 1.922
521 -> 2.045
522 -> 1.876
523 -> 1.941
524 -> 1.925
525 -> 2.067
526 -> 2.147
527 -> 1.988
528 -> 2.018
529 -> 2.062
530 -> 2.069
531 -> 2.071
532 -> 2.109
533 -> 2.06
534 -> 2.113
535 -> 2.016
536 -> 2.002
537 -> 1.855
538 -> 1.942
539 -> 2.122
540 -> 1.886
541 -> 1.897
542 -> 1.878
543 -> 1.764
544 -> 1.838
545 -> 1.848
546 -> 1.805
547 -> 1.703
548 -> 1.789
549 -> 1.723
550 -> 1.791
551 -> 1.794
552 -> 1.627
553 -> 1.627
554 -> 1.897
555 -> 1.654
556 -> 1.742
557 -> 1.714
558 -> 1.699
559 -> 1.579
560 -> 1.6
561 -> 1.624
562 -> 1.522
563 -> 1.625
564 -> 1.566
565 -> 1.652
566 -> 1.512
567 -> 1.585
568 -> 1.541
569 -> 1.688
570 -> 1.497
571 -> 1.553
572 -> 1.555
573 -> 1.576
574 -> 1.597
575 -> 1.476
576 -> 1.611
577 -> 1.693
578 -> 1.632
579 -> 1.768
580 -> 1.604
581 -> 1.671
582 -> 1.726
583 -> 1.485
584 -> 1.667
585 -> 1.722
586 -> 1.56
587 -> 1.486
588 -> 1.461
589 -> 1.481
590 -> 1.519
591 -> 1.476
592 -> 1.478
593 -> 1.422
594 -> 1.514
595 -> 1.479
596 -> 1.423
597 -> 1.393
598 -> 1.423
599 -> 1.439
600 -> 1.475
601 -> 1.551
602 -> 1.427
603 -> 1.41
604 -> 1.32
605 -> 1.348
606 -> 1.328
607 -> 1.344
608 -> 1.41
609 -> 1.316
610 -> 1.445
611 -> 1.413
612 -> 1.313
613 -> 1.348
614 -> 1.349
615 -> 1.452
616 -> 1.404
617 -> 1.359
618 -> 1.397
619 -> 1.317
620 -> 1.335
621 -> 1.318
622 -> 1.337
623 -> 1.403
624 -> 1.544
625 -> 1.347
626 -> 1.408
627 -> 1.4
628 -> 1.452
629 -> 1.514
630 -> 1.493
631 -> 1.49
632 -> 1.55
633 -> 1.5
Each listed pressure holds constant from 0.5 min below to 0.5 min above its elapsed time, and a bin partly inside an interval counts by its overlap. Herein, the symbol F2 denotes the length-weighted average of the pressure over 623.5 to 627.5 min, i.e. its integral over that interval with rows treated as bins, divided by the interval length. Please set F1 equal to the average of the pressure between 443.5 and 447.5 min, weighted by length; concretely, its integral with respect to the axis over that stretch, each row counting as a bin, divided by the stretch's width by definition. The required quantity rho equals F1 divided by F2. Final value 1.5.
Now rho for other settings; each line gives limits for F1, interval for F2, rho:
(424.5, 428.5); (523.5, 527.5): 1.0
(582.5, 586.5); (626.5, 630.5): 1.1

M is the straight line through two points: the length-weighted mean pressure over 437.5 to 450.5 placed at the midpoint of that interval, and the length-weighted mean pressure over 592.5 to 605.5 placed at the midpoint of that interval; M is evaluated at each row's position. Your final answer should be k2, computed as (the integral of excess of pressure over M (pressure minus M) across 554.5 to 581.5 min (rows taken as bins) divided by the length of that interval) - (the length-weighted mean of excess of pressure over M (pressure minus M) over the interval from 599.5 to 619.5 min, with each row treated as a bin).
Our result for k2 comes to 0.005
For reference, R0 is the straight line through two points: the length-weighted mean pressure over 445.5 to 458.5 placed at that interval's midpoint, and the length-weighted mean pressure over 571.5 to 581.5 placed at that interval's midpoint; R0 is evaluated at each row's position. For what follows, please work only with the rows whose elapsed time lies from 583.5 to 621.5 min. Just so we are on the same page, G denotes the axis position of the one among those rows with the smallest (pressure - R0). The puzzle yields 604 min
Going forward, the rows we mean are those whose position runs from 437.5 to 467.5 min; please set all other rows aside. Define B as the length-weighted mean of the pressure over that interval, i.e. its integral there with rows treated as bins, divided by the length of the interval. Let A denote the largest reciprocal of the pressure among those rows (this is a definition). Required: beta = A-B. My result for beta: -1.62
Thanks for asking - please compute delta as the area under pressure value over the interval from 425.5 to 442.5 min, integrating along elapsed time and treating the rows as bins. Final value 37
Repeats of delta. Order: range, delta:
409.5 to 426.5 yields 34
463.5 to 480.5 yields 33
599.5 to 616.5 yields 24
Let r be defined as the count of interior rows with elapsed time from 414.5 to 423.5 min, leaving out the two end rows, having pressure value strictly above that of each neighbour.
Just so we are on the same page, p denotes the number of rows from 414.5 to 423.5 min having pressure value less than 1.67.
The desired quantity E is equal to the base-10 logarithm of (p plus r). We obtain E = 0.5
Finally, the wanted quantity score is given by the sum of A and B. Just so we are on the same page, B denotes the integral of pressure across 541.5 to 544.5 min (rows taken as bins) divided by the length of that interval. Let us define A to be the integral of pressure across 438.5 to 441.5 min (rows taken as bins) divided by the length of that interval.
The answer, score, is 4.16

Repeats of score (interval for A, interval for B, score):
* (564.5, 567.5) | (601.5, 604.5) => 2.97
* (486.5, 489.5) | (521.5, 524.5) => 3.88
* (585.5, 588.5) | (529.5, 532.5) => 3.59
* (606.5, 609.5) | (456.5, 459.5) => 3.59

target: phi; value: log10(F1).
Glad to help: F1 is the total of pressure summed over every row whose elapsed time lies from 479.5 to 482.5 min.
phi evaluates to 0.8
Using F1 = 6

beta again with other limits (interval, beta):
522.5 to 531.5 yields -1.51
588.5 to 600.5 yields -0.74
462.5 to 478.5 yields -1.39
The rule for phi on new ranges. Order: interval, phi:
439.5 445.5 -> 1.1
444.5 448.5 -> 0.9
